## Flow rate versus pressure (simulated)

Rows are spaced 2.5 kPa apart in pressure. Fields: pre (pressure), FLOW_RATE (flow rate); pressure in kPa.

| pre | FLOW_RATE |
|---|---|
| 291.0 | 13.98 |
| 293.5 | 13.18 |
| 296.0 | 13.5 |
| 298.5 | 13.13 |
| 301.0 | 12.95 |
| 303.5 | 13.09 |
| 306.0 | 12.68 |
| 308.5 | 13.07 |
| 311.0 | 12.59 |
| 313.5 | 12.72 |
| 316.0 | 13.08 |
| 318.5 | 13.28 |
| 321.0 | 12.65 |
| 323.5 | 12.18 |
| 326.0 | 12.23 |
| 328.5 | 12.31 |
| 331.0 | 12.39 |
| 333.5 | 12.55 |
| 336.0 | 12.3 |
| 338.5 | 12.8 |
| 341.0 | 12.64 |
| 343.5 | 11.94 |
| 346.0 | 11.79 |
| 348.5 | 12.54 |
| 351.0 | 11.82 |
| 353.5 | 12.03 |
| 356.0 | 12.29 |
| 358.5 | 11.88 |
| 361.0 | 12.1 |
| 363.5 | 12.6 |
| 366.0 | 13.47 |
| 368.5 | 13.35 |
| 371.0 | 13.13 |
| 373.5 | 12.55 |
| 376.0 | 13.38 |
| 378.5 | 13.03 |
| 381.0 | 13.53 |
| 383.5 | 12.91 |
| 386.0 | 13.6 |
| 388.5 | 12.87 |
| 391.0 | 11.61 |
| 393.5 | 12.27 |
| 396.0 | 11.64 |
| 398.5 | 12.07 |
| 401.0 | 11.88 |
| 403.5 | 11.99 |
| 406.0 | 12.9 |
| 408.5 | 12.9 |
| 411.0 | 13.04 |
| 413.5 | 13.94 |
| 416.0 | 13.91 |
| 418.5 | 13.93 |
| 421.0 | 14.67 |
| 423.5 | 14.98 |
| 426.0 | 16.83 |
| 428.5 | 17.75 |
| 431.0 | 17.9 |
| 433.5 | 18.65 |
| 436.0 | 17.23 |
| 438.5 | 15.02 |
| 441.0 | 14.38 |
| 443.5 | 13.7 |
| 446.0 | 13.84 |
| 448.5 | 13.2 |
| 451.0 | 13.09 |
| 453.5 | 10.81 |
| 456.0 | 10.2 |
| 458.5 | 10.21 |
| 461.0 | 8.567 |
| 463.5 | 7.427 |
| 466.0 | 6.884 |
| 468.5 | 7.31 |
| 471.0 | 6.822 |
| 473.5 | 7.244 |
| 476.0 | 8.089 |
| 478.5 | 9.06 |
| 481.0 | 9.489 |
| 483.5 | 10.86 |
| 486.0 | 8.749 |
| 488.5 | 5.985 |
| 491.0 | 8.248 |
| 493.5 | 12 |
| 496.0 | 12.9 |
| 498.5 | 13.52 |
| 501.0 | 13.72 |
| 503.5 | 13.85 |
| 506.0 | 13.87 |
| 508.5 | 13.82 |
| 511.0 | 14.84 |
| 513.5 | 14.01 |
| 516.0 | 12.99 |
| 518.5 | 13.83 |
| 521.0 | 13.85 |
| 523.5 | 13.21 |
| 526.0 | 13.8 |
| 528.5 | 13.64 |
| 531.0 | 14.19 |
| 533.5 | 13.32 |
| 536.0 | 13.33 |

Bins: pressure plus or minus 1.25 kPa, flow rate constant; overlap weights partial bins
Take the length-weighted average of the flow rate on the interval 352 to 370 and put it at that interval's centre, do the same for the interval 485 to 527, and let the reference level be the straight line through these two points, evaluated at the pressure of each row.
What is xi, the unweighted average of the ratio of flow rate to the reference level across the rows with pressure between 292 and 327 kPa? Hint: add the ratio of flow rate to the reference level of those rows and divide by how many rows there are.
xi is 1.03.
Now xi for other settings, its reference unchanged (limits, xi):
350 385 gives 1.02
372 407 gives 1.00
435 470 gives 0.92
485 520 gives 0.98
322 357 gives 0.98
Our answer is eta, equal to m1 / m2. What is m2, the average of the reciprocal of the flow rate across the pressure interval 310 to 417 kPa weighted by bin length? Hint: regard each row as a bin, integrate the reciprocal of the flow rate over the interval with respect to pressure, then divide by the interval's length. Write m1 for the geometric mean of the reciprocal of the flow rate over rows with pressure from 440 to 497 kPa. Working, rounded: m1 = 0.104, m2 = 0.079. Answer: 1.31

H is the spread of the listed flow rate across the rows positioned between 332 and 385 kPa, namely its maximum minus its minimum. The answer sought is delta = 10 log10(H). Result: 2.4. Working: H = 2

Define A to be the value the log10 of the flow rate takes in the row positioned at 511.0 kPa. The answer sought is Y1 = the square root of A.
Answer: 1.08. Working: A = 1.17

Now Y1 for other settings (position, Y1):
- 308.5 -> 1.06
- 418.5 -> 1.07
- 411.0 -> 1.06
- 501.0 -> 1.07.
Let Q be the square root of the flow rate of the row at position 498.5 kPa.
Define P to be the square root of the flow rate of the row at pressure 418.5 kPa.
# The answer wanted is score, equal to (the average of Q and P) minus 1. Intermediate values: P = 3.7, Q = 3.68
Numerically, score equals 2.70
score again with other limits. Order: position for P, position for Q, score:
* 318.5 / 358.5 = 2.55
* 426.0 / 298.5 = 2.86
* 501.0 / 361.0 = 2.59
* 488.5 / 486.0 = 1.70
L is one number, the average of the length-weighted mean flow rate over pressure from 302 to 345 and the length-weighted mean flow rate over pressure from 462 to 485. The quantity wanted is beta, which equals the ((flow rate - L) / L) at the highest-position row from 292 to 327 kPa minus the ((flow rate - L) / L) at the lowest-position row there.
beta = -0.1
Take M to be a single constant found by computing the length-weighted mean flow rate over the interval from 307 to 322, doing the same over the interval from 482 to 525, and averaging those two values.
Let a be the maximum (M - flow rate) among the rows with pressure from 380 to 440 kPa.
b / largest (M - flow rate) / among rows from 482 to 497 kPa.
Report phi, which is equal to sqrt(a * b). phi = 2.6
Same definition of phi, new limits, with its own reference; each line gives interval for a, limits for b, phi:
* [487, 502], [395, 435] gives 2.6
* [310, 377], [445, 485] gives 2.2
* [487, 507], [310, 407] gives 2.6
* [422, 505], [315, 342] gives 1.7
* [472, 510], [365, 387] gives 0.7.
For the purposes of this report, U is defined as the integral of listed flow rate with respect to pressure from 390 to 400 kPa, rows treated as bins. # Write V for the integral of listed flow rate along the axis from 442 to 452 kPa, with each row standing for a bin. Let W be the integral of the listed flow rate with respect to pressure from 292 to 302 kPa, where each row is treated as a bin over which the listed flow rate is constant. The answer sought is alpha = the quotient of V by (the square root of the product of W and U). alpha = 1.08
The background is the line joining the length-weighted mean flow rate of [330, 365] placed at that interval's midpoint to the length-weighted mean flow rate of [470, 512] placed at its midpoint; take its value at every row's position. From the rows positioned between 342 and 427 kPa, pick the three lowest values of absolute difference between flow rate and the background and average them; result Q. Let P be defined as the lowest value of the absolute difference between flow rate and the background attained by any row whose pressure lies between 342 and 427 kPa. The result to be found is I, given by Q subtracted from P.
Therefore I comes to -0.06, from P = 0.03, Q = 0.1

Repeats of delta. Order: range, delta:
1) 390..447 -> 8.5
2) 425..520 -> 11.0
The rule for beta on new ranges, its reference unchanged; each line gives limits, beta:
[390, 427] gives 0.5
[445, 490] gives -0.8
